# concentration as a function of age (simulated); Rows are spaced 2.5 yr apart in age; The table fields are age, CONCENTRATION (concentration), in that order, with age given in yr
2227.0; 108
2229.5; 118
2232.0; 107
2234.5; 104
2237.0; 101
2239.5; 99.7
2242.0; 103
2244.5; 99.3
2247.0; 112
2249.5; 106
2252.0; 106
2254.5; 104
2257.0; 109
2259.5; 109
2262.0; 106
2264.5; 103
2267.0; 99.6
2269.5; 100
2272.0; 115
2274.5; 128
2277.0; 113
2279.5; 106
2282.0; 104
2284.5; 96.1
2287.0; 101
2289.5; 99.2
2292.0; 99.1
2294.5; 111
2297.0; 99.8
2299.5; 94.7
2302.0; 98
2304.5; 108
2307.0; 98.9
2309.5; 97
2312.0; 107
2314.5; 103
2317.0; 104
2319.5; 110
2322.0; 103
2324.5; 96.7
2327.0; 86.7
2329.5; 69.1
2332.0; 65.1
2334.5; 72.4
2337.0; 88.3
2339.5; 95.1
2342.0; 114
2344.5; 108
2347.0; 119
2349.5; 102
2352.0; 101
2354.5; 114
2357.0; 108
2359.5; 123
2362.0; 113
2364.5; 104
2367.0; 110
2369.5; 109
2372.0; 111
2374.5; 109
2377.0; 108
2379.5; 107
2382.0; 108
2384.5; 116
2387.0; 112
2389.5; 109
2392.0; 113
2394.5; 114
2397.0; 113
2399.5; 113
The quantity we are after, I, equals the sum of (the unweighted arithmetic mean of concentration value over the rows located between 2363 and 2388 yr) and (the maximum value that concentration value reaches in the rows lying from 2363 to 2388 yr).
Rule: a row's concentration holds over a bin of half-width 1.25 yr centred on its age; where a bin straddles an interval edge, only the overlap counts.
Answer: 225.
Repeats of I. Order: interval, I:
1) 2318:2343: 204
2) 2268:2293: 234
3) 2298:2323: 212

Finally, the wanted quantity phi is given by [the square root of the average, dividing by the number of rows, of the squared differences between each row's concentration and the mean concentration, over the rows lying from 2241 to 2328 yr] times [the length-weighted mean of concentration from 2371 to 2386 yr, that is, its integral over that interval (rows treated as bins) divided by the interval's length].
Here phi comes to 780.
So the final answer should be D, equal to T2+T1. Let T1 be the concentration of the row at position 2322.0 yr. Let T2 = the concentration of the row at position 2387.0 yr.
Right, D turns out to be 215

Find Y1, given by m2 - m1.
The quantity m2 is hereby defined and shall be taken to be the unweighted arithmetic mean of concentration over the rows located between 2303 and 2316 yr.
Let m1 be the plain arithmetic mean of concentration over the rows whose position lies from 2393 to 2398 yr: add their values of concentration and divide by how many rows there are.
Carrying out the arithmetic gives -11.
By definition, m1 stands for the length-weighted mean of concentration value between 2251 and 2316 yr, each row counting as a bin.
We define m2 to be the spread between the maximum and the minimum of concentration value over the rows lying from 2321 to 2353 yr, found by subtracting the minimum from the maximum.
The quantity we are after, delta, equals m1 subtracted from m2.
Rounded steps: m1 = 104.4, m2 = 54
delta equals -51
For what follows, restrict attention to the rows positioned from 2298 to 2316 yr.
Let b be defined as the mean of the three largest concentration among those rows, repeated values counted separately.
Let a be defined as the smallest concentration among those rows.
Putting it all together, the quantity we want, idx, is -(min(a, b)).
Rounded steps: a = 94.7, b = 106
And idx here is -95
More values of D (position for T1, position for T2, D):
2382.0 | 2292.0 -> 207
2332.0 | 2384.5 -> 181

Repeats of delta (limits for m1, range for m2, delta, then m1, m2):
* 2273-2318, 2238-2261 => -91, 103.8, 13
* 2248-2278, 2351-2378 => -86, 108.2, 22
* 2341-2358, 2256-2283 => -81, 109.4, 28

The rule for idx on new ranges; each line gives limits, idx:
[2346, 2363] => -101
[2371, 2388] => -107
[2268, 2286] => -96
